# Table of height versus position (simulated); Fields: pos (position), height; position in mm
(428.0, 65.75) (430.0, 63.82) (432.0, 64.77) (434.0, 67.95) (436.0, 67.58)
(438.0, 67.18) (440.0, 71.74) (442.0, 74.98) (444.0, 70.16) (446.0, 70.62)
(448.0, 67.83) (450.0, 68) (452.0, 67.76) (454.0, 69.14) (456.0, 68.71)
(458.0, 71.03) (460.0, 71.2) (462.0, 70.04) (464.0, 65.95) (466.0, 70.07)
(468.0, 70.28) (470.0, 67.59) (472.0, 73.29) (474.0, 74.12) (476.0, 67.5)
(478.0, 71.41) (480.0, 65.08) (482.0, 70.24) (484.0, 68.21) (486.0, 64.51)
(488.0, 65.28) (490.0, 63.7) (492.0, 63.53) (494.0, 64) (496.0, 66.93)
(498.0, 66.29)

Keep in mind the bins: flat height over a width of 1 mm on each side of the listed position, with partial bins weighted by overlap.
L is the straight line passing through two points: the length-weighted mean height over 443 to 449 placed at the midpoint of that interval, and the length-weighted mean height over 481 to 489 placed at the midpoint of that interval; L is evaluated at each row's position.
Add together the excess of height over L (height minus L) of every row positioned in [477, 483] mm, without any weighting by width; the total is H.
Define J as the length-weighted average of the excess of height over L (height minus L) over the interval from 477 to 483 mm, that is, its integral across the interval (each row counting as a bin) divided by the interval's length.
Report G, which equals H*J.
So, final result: 7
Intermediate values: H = 5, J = 2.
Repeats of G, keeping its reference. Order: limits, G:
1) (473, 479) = 34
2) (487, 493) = 20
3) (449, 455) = 2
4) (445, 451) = 1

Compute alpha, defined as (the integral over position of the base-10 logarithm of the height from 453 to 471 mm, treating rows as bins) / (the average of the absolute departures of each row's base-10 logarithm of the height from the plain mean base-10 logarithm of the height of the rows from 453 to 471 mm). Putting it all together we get 3979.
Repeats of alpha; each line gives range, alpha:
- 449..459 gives 3169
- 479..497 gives 2744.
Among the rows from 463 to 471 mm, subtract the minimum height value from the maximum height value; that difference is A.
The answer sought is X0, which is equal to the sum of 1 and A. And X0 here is 5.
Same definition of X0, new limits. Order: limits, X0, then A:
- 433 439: 2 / 1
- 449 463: 4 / 3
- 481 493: 8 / 7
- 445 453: 4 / 3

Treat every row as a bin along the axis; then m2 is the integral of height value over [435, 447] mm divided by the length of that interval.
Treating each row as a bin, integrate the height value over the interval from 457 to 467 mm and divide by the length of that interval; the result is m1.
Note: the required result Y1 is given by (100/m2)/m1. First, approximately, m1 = 69.7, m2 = 70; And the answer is 0.0204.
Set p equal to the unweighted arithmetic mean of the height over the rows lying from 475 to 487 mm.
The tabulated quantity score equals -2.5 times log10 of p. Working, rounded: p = 67.8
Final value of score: -4.58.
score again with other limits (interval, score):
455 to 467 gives -4.60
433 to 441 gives -4.59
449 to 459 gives -4.60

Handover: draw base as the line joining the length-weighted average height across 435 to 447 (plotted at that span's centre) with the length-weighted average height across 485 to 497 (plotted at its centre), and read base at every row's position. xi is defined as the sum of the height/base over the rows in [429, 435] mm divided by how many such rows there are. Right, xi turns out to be 0.92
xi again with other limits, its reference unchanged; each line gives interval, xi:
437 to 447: 1.01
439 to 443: 1.04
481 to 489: 1.03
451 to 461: 1.01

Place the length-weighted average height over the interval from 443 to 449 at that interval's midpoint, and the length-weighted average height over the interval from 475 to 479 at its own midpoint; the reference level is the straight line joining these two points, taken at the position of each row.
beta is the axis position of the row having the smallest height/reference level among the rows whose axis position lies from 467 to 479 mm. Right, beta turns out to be 476.0 mm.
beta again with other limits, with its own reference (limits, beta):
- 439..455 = 452.0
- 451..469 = 464.0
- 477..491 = 490.0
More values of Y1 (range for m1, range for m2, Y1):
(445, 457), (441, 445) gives 0.0201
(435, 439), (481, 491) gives 0.0224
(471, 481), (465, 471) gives 0.0205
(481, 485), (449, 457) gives 0.0211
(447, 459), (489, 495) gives 0.0228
